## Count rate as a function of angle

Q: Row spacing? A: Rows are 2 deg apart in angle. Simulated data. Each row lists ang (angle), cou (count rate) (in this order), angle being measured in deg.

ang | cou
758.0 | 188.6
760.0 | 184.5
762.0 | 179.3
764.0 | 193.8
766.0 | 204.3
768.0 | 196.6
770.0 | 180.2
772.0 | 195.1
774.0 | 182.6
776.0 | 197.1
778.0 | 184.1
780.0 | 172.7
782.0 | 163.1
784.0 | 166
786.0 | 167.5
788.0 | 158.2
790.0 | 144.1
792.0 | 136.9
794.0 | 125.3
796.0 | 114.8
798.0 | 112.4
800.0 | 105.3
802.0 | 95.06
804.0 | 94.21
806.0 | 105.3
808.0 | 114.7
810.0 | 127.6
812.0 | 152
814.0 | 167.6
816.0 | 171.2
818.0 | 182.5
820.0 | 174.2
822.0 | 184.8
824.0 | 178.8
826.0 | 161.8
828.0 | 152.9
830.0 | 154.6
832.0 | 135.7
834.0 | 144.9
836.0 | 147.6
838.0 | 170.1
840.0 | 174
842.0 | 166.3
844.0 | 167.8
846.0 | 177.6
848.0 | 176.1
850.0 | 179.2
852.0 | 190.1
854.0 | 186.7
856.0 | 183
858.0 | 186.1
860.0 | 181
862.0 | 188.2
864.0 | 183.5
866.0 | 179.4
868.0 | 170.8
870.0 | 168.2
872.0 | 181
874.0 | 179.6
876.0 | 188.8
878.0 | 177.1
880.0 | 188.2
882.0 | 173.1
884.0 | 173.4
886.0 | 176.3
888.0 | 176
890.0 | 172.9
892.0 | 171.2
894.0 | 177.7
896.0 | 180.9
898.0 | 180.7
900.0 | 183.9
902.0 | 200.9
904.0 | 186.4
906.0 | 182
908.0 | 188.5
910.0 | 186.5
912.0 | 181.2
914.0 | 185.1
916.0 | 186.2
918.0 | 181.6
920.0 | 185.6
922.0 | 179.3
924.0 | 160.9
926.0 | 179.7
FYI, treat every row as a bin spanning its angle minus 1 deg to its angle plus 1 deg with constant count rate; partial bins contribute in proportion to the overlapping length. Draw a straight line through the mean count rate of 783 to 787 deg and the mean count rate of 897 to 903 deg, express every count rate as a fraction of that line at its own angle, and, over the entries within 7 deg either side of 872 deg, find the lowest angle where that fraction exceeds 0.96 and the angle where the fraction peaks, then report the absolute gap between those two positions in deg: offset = 10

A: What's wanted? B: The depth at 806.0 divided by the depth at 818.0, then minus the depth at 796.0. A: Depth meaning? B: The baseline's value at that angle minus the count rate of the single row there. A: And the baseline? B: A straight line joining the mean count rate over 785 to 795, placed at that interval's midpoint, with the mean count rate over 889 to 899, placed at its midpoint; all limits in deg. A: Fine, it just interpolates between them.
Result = -35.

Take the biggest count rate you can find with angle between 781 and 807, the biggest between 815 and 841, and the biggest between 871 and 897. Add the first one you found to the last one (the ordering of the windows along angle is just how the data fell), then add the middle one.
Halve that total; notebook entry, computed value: 271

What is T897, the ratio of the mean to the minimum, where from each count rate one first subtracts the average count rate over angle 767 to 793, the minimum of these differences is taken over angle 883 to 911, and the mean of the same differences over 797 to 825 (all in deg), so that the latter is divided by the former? 22.5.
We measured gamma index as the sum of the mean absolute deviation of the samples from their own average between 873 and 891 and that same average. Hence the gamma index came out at 183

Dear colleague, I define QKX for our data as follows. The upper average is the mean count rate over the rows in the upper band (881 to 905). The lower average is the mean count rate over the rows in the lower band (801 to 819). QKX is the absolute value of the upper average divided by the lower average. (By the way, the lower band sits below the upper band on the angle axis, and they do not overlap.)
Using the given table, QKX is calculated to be 1.33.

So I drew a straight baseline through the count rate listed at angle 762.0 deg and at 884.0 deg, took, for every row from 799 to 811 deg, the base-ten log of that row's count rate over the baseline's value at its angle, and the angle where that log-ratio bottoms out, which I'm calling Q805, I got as 804.0 deg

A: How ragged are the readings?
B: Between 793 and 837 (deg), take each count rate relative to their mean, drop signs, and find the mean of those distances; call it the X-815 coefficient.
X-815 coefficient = 25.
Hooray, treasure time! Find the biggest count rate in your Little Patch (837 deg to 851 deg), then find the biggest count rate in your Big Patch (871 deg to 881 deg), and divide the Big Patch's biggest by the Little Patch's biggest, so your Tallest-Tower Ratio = 1.05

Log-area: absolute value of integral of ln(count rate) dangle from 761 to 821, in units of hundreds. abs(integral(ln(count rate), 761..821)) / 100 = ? 3.01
